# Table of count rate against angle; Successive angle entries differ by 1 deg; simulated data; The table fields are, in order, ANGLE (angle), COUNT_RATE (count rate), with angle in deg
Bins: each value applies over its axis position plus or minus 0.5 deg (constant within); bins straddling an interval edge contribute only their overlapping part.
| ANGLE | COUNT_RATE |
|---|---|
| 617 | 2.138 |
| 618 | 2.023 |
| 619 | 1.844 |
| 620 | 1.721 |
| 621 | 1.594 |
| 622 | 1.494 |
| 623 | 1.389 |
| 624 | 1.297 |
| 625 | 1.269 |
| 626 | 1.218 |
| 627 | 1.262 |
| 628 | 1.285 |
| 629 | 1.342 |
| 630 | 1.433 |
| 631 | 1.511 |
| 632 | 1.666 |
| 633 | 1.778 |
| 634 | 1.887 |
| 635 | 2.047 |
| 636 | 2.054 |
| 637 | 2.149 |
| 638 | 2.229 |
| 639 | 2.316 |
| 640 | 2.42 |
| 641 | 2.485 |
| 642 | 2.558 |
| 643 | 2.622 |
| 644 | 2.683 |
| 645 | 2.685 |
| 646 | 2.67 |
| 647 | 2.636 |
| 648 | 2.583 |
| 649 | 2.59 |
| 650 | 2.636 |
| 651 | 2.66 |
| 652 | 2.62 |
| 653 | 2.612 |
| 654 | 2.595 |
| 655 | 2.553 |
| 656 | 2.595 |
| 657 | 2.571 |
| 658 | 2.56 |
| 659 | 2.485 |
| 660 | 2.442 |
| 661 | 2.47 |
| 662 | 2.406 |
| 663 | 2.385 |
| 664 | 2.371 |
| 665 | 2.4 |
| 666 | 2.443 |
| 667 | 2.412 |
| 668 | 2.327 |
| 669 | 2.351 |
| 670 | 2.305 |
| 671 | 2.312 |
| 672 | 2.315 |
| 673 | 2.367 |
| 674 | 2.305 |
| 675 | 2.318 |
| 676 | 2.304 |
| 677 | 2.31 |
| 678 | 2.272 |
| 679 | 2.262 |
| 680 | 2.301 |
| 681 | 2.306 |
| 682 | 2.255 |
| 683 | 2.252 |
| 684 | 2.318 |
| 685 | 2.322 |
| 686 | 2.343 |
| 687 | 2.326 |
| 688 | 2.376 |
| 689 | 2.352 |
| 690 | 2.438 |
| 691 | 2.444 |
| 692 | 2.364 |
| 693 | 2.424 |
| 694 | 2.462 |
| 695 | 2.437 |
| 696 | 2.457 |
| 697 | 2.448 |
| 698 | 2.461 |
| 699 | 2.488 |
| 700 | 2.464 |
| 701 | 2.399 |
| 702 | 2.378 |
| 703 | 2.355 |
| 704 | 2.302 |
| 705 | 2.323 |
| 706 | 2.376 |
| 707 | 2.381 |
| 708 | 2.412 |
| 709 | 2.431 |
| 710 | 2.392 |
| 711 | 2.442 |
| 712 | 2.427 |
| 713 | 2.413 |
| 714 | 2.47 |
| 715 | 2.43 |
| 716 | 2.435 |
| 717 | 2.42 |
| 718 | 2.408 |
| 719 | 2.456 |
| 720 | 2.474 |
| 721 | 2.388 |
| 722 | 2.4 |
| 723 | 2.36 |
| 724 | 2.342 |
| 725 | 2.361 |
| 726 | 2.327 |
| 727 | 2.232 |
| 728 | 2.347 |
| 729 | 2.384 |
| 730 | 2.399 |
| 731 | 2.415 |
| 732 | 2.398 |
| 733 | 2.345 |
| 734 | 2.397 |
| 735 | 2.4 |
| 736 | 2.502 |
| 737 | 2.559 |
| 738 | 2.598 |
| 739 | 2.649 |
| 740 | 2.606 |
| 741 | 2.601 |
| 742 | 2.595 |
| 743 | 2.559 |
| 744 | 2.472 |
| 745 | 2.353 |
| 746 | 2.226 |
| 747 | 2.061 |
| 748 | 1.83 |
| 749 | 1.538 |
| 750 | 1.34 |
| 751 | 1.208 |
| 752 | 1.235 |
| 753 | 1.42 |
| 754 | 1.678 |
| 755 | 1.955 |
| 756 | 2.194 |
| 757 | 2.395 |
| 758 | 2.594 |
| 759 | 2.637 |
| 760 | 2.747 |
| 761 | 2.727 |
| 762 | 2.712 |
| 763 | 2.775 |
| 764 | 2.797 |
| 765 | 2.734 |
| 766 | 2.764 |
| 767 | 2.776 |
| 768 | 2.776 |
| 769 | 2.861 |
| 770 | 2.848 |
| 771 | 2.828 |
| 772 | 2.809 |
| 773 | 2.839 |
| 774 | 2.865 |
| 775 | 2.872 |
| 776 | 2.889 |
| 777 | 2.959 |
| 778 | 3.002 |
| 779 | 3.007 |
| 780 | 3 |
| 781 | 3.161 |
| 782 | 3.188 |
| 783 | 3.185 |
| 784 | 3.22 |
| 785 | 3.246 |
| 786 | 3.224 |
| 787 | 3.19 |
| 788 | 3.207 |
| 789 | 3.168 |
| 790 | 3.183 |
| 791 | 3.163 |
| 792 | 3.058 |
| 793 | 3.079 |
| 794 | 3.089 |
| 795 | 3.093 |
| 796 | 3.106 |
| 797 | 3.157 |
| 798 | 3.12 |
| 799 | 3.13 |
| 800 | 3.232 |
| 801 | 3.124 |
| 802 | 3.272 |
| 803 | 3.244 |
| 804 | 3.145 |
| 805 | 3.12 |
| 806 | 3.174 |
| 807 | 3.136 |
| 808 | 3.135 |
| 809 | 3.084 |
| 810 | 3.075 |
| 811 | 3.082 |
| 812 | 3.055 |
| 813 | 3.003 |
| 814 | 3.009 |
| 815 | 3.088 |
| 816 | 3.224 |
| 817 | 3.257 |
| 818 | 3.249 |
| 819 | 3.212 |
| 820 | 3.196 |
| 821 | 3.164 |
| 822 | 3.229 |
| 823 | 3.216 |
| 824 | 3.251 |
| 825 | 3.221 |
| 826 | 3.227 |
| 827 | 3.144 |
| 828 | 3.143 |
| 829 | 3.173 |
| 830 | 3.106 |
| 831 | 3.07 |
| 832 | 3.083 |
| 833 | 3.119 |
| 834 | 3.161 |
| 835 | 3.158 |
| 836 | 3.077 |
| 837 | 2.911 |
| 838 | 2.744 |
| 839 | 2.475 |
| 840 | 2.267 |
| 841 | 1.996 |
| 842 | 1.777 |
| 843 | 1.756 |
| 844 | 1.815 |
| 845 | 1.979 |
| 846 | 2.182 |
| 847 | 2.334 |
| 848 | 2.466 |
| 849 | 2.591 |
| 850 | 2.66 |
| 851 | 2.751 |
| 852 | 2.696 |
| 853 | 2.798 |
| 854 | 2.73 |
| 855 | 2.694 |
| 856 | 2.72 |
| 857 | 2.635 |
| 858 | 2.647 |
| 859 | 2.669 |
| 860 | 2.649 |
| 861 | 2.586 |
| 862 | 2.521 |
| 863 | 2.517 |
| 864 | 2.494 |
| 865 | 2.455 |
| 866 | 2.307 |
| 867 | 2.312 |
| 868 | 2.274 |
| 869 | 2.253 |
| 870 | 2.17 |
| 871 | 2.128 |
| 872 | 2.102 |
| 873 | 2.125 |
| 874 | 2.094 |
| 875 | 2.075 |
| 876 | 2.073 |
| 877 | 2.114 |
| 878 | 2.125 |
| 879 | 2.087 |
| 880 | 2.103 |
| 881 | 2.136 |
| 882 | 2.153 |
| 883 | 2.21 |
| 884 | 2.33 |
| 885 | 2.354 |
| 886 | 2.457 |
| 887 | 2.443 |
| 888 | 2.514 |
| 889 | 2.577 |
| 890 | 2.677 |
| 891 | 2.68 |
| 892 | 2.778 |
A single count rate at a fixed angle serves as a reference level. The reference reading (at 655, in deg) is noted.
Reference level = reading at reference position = 2.553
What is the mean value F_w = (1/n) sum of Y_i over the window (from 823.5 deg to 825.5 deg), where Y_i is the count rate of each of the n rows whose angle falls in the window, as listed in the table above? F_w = 3.2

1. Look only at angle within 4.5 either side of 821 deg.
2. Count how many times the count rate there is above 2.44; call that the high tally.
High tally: 9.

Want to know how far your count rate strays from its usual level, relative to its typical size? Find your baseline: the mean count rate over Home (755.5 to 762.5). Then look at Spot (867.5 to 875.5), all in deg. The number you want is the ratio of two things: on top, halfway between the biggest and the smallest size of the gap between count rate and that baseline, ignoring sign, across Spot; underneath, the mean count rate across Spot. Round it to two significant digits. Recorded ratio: 0.18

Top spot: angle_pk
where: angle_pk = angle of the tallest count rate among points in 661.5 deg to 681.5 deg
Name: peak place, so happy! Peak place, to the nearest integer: 666 deg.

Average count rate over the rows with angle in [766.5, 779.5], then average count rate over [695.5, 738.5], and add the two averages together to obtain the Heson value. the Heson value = 5.3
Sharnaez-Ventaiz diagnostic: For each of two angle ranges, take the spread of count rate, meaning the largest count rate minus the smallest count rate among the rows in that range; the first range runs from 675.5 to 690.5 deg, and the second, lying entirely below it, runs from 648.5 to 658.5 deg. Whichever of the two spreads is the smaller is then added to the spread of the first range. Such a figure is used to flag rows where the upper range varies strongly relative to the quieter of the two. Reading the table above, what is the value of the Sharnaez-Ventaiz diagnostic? 0.29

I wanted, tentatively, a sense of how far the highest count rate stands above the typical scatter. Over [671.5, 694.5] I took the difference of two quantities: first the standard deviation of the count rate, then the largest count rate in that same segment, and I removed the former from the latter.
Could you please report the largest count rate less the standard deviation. 2.40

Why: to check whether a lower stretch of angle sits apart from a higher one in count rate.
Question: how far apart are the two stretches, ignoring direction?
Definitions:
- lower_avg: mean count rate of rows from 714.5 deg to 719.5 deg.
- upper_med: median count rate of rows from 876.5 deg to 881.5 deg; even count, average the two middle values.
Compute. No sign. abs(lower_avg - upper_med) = 0.32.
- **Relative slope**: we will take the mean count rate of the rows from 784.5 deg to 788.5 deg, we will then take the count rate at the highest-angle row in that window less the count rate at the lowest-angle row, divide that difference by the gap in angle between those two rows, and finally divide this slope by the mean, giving -0.004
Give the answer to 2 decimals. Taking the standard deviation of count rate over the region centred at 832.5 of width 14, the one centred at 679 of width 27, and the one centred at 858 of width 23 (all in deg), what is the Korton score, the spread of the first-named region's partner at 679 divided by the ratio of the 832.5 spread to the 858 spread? 0.04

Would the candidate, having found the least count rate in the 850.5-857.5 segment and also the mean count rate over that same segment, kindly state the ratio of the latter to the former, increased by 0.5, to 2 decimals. 1.53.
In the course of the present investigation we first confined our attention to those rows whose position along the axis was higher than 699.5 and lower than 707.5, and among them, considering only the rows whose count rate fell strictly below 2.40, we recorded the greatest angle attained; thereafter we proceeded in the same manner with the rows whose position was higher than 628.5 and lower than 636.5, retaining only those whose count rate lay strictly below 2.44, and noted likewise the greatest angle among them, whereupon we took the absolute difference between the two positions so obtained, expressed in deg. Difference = 71 deg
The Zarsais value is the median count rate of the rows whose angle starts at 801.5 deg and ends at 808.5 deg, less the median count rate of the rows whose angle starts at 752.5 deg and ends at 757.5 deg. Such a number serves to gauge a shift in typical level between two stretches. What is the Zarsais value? 1.19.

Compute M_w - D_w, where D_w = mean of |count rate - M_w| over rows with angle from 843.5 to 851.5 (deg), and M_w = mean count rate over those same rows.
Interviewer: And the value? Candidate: 2.08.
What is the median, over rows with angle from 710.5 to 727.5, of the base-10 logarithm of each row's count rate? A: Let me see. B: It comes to 0.38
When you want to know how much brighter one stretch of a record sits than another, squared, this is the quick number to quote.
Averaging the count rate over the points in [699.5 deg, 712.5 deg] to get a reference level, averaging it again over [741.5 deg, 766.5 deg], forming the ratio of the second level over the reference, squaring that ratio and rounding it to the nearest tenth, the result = 0.9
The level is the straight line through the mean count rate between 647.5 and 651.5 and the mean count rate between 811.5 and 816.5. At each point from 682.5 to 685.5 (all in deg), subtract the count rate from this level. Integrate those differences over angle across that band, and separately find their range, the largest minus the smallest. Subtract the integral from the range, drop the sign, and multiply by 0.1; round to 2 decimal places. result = 0.12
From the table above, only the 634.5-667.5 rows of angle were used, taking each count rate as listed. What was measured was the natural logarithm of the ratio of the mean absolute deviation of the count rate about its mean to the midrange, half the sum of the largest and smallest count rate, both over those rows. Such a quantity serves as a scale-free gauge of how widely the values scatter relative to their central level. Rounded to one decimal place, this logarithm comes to -2.9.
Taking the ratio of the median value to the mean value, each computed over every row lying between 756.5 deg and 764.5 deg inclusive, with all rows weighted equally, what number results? 1.017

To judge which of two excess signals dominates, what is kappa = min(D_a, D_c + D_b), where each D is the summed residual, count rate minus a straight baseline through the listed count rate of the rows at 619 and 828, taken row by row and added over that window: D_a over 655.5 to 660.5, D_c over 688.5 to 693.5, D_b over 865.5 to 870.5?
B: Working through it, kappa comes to -5.1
